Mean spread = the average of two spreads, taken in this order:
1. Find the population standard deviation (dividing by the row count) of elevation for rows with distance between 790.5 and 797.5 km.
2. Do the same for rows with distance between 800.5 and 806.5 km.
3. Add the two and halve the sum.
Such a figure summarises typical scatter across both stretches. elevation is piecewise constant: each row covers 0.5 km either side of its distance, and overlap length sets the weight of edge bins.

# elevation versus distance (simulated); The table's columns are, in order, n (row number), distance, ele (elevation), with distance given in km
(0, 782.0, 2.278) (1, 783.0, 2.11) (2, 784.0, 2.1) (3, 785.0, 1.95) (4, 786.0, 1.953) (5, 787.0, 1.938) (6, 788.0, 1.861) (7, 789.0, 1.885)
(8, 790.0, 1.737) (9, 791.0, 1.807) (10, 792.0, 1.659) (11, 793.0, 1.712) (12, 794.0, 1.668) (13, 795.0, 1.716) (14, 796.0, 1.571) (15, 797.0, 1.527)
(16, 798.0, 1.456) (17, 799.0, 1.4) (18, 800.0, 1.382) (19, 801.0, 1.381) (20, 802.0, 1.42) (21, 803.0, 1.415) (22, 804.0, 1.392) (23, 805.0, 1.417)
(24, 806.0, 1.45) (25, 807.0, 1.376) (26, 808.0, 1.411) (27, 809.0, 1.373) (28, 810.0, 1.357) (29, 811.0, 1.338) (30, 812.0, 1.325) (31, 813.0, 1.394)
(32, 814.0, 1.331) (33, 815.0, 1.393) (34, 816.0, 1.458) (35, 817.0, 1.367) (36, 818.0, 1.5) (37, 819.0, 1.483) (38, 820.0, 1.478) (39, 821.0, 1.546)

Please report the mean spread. 0.054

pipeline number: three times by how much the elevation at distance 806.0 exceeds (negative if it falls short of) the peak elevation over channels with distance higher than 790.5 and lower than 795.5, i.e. -1.1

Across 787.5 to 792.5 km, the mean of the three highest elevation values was 1.9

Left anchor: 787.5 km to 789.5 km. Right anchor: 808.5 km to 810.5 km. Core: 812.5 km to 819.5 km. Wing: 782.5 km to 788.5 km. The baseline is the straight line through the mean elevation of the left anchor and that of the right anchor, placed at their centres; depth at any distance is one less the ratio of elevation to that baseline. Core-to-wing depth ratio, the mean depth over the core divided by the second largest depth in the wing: -45.3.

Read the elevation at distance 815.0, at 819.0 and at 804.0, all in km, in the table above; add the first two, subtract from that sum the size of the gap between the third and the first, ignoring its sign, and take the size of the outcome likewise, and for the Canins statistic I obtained 2.9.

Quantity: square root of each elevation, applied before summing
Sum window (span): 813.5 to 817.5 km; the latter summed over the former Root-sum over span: 4.71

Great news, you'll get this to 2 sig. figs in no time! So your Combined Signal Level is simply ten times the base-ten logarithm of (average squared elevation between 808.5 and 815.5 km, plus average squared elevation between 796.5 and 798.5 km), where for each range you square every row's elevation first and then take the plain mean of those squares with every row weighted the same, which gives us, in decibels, 6.1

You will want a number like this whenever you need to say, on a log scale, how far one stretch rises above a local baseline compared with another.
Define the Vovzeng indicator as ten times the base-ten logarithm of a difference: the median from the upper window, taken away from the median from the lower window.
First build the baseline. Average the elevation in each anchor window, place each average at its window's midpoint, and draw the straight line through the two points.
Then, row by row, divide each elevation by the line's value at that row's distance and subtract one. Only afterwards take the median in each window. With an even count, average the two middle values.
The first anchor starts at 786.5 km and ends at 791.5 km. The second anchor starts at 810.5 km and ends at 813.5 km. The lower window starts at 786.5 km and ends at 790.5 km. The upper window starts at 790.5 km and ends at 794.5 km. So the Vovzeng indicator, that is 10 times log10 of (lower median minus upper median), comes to -14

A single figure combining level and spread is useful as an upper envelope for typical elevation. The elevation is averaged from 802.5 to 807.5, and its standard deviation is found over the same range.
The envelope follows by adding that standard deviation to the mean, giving 1.44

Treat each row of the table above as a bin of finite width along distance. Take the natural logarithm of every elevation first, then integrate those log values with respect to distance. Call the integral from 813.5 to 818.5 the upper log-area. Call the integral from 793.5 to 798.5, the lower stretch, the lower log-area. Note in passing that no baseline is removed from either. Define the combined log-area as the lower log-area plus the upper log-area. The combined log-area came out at 4.0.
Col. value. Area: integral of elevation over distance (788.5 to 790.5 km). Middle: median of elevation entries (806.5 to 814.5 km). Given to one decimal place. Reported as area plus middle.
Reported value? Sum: 5.0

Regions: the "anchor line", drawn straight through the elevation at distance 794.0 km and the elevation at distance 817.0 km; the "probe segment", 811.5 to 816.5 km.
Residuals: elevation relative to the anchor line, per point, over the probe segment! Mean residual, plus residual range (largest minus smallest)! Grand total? 0.16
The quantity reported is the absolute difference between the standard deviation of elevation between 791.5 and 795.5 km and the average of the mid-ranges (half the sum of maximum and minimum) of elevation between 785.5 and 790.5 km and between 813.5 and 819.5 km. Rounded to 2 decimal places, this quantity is 1.60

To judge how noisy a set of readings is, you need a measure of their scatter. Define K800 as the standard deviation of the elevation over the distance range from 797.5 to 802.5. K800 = 0.03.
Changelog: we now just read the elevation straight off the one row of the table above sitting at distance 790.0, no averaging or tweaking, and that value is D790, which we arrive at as 1.737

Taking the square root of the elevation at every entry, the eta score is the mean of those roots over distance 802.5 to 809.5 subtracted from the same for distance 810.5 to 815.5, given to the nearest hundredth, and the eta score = -0.02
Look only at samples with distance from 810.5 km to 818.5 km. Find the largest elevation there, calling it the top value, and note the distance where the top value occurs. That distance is 818.0 km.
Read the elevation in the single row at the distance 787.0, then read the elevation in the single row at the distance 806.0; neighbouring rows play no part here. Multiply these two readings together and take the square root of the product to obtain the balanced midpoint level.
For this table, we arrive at 1.68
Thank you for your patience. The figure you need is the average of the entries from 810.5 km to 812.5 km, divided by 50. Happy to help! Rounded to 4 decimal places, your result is 0.0266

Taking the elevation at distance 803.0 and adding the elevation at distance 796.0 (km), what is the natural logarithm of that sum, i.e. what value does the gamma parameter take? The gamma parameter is 1.09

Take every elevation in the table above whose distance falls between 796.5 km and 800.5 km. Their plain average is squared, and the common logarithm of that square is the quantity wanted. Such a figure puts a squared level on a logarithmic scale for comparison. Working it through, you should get 0.32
